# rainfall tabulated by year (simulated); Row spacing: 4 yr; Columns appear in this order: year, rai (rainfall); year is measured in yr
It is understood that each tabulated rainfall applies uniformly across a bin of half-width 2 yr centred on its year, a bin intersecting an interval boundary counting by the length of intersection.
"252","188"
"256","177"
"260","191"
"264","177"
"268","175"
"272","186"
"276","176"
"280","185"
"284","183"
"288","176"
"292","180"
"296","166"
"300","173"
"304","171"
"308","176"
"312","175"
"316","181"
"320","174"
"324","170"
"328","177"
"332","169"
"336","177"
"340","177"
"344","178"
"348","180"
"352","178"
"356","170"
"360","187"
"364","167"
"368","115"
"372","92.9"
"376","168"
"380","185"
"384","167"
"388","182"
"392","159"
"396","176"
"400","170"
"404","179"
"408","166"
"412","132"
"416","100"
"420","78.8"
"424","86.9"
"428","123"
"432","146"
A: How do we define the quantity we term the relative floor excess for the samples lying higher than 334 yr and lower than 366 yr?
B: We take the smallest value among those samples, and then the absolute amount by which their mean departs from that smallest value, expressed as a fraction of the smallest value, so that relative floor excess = 0.058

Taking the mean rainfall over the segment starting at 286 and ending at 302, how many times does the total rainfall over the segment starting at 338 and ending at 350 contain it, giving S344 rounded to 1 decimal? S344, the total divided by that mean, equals 3.1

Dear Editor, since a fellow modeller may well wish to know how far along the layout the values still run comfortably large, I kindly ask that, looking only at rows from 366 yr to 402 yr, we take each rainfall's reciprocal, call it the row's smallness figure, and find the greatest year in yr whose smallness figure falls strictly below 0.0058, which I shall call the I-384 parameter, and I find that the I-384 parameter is 396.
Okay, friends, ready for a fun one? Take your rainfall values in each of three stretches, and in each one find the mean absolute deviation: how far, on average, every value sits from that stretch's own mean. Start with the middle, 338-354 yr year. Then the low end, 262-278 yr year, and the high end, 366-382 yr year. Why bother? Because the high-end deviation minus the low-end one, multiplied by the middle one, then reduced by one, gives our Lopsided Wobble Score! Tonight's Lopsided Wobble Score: 27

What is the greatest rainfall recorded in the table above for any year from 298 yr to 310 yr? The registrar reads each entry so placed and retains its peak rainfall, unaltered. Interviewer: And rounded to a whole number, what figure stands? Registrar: 176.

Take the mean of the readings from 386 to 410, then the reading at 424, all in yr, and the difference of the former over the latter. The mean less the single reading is 85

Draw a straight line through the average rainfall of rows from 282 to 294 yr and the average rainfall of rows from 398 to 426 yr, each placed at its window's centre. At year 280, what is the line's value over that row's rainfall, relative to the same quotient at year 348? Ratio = 1.1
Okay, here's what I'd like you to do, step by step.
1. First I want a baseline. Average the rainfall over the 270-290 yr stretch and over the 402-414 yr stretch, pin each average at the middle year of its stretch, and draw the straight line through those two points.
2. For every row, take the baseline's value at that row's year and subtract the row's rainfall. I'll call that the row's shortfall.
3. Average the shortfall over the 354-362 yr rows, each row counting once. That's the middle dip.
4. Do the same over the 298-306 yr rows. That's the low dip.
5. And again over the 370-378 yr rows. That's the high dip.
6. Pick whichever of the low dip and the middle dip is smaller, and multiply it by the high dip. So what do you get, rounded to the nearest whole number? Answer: -373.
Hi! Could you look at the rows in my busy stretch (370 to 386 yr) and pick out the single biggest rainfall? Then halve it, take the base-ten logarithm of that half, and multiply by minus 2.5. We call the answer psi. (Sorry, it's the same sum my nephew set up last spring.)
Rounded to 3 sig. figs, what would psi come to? -4.92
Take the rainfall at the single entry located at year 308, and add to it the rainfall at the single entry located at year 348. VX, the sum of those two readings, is 356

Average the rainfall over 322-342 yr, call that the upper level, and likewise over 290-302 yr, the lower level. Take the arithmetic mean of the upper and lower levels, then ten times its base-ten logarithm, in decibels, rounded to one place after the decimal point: 22.4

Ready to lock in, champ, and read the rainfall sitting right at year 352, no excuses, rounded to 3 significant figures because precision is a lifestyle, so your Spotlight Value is 178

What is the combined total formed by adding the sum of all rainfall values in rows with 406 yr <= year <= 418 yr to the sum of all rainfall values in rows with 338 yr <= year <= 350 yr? 933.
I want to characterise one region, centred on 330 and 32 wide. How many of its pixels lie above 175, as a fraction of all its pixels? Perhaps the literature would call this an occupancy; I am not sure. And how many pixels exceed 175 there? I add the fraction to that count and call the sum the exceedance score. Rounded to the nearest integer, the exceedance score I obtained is 6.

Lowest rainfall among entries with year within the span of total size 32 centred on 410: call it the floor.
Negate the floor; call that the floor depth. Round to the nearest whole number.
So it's -79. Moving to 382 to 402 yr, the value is -159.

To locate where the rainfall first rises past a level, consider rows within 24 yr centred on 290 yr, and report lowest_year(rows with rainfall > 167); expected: 280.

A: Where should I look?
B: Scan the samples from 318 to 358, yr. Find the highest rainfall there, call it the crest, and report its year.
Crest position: 348 yr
